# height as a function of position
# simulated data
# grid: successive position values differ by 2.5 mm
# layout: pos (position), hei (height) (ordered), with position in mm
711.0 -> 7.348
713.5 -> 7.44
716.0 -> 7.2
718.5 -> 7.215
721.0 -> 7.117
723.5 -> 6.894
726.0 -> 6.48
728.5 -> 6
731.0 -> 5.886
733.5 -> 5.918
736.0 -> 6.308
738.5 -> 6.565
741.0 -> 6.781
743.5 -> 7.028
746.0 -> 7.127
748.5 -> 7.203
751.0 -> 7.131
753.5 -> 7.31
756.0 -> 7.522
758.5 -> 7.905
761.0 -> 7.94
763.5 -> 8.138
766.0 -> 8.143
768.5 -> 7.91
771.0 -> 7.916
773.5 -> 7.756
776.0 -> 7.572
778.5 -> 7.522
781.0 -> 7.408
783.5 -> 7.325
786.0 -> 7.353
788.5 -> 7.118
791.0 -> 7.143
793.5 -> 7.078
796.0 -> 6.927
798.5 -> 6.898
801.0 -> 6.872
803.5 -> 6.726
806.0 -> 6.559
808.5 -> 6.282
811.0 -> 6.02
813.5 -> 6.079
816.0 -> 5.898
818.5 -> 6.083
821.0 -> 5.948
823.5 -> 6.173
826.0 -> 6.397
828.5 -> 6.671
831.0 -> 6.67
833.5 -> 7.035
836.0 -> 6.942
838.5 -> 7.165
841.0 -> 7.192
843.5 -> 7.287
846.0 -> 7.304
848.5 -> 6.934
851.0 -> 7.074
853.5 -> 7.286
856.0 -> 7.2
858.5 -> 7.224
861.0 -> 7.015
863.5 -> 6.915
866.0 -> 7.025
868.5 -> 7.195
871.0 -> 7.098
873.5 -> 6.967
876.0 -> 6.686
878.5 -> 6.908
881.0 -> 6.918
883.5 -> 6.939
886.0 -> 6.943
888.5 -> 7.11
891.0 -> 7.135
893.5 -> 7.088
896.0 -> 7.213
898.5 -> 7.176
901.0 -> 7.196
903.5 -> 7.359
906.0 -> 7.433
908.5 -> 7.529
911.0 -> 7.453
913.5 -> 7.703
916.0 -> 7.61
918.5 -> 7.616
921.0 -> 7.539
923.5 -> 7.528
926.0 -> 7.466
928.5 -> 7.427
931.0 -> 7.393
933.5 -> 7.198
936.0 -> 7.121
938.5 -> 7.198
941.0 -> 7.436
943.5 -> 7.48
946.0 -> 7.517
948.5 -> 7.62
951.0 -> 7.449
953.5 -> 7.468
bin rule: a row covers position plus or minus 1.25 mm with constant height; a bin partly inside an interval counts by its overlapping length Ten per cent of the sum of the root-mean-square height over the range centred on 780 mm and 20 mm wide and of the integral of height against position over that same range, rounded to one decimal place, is 15.7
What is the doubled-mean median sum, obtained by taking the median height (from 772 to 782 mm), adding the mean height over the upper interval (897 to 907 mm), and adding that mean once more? 22.1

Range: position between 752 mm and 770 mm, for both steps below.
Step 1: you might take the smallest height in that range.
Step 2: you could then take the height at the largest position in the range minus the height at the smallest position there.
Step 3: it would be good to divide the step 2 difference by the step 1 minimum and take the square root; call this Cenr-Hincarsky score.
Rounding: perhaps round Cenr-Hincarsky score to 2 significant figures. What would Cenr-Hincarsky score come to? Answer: 0.29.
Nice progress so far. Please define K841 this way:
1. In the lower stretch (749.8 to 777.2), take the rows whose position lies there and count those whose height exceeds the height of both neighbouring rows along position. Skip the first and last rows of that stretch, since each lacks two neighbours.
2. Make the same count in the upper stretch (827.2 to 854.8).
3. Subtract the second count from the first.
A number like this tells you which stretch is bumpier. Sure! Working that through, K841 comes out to 0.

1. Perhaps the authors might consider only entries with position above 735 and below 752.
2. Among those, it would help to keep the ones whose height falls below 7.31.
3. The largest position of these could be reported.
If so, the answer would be 751.0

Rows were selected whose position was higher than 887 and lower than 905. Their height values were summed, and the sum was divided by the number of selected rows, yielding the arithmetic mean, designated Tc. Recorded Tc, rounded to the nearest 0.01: 7.18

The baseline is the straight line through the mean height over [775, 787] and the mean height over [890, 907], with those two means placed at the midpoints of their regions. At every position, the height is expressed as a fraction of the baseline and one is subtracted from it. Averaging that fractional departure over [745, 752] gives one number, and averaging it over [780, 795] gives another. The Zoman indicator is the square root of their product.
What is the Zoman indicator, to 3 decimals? 0.034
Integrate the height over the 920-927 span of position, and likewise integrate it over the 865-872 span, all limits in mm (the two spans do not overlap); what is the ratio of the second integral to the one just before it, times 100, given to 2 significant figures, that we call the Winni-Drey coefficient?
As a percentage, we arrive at 95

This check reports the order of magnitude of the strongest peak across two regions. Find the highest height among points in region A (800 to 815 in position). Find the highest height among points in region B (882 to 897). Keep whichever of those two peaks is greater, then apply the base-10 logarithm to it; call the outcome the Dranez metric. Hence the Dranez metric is 0.858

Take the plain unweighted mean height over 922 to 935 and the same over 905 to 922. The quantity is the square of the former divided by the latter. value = 7.25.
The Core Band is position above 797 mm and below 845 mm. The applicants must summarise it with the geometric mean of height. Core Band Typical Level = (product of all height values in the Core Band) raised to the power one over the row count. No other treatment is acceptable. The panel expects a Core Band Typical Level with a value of 6.56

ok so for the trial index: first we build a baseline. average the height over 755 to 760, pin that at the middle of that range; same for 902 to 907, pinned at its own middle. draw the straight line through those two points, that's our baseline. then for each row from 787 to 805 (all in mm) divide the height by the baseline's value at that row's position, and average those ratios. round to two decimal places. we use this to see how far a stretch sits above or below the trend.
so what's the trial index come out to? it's 0.91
